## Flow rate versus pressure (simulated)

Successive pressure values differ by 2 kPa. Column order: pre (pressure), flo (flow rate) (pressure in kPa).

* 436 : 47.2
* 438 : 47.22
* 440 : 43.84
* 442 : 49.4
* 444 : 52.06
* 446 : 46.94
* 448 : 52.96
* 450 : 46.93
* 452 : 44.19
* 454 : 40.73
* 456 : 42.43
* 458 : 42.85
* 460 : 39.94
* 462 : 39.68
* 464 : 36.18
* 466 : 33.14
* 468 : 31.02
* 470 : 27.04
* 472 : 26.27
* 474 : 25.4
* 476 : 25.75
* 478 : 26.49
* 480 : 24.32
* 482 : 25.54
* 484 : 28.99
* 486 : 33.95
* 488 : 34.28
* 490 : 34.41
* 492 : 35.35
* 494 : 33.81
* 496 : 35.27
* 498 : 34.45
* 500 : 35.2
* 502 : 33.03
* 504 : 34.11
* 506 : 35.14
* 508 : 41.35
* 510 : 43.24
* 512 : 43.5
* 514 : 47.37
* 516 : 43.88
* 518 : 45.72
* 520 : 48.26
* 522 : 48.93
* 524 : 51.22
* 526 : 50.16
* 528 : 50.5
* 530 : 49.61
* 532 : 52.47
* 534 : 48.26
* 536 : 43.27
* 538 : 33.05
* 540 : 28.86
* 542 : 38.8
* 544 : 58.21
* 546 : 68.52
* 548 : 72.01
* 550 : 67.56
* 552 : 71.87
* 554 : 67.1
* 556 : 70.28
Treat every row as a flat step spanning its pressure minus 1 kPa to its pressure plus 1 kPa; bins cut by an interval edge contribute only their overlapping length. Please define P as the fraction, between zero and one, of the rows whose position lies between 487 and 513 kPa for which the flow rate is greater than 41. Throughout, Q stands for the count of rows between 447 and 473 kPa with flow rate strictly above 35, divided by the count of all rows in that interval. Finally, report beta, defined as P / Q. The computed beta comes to 0.3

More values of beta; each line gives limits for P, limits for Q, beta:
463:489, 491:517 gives 0.0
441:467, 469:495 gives 8.0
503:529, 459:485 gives 3.7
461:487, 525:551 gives 0.0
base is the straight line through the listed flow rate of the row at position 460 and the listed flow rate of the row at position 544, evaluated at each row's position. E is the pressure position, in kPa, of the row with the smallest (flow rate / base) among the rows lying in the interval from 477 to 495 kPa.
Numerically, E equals 480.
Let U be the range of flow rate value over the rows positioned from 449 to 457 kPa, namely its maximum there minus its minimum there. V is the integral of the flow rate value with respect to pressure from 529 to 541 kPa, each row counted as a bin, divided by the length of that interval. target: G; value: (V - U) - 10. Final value 26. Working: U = 6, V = 43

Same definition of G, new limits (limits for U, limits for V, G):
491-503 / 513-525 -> 35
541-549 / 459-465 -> -5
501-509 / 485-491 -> 16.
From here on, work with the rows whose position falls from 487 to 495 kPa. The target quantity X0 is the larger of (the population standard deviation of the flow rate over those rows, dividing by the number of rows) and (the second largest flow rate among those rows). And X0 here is 34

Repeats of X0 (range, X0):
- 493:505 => 35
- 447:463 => 47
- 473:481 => 26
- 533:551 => 69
